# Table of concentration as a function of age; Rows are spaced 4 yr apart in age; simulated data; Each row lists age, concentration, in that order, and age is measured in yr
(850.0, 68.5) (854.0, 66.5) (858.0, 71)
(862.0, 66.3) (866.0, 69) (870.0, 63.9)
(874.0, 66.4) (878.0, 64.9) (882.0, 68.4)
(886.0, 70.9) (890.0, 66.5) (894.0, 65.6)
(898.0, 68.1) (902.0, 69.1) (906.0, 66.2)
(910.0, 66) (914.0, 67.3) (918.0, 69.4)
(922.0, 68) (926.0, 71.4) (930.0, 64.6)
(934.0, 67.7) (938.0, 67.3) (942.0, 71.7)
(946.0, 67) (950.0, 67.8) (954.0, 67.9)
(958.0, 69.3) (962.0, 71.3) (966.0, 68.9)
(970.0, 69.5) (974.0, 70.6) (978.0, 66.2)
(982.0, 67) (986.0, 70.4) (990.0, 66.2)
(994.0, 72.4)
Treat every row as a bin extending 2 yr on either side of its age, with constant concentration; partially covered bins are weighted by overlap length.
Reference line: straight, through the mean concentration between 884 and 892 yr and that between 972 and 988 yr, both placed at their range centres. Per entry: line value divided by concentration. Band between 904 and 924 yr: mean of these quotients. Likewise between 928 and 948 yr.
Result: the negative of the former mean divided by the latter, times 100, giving -100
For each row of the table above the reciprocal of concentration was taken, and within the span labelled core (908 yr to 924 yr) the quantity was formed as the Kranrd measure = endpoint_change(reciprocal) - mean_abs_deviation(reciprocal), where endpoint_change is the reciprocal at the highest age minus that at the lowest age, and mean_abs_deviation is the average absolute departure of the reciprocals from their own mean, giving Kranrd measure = -0.0007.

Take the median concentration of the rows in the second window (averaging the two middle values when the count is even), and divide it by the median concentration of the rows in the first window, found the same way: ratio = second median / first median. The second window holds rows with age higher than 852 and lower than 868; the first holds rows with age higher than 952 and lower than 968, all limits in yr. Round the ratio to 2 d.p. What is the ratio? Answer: 0.98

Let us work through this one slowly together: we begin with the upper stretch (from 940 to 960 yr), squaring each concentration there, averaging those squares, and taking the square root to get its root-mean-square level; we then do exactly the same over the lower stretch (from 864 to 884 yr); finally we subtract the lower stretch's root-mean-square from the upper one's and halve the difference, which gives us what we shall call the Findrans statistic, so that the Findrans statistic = 1.1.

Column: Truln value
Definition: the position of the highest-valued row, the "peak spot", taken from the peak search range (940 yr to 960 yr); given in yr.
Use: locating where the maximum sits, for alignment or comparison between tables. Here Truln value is 942.0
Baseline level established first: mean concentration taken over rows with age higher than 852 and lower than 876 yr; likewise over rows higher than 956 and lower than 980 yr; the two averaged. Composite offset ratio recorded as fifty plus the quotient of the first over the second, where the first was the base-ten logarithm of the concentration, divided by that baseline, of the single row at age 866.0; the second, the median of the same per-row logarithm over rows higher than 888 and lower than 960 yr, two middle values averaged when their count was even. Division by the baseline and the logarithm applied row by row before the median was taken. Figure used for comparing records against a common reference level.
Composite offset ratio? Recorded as 48.5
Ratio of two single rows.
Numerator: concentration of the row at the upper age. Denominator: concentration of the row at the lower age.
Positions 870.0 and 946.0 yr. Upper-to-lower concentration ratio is 1.05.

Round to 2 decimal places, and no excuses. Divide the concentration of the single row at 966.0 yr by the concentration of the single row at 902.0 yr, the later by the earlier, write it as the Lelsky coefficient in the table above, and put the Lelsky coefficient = 1.00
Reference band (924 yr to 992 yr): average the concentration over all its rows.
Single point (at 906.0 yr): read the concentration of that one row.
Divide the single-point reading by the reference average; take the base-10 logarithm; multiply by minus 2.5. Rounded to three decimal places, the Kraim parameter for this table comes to 0.037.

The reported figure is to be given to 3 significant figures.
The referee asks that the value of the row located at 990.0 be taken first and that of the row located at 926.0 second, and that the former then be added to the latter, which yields 138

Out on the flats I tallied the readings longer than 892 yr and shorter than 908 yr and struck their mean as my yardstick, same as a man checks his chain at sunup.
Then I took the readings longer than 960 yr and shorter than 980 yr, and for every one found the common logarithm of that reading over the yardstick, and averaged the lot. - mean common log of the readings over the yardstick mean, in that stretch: 0.013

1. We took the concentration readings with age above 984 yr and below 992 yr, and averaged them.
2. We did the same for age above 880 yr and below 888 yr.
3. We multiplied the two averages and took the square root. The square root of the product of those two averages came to 69.0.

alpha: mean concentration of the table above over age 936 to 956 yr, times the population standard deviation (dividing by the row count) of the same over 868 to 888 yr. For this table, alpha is 172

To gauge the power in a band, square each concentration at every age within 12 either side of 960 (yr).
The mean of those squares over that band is 4778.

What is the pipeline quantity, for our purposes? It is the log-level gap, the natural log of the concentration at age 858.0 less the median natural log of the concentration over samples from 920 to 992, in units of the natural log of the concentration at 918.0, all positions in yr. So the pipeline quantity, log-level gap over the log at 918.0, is 0.010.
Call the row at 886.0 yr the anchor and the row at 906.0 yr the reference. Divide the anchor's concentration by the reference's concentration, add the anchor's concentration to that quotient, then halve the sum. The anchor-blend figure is 36.0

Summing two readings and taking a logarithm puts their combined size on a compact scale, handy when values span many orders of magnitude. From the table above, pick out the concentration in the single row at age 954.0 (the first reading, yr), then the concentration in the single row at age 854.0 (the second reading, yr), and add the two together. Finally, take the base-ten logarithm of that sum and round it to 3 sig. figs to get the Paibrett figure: 2.13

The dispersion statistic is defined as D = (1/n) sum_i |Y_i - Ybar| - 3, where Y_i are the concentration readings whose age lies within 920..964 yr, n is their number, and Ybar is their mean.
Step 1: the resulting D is -1.27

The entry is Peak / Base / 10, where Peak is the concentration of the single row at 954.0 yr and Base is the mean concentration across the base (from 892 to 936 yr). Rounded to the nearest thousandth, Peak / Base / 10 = 0.100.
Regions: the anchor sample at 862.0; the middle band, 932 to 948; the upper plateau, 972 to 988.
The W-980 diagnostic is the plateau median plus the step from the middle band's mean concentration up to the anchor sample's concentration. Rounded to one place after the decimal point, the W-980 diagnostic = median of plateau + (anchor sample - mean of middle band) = 66.6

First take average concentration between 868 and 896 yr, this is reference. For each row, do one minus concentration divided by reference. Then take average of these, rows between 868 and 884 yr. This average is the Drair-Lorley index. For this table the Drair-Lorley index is 0.011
